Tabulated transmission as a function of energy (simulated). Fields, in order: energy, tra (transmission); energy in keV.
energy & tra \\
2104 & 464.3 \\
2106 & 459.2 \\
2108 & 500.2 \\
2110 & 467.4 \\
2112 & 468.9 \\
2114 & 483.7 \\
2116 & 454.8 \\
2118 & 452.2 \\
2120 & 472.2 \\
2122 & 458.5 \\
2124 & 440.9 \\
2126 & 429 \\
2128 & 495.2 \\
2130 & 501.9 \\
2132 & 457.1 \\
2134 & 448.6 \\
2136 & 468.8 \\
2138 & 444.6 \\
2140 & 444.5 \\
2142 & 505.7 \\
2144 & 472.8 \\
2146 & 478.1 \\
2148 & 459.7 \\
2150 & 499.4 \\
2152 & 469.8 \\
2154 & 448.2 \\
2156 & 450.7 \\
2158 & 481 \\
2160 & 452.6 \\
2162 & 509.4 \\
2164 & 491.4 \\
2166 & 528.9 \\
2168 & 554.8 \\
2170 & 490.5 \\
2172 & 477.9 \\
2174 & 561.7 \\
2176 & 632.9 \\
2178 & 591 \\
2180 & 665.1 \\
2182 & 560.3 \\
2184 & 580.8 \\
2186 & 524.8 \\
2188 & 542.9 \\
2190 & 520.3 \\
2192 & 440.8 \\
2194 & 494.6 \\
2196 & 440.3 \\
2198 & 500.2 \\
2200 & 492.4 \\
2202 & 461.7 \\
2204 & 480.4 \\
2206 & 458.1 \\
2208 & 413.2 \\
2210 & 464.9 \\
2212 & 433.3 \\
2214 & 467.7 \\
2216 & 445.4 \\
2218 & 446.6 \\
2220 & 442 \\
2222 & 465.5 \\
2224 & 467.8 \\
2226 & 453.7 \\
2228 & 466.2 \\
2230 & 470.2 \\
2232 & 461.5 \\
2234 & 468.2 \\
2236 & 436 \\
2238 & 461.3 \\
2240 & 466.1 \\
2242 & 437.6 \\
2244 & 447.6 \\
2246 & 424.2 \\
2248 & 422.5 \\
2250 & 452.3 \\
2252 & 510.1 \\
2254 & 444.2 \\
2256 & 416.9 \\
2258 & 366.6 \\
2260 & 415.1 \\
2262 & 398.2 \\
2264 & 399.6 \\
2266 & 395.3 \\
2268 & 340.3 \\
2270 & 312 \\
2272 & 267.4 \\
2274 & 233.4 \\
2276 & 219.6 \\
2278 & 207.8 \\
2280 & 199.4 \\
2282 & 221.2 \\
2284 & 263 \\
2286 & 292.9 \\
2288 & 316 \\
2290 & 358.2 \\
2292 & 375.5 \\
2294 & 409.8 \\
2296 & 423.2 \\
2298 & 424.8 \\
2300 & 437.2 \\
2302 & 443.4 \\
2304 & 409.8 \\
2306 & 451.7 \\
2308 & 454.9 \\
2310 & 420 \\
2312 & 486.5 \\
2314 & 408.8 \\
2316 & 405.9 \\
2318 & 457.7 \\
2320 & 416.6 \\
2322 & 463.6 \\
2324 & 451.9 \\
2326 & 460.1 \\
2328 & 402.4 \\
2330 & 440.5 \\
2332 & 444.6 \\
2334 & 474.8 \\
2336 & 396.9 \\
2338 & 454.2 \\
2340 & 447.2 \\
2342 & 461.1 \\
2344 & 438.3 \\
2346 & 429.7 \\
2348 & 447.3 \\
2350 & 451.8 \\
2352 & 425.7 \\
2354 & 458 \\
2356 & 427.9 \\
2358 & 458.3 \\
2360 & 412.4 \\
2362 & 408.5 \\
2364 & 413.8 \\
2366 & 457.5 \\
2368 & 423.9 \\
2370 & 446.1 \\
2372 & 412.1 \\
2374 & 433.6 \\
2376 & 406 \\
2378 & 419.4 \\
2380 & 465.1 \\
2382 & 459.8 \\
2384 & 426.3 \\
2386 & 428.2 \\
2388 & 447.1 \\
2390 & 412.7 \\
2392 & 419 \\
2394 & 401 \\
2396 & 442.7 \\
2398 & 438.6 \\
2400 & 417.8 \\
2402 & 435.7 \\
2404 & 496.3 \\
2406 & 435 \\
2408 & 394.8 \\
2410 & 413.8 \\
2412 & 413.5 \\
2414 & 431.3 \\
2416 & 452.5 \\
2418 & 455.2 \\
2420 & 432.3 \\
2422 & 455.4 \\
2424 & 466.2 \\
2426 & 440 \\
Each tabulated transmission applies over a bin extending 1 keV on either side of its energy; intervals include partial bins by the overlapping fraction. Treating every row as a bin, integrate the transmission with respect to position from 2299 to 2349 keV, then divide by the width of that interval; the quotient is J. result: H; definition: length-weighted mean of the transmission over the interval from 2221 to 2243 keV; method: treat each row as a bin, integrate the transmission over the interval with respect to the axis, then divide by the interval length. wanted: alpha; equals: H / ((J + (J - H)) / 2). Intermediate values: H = 459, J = 440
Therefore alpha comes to 2.18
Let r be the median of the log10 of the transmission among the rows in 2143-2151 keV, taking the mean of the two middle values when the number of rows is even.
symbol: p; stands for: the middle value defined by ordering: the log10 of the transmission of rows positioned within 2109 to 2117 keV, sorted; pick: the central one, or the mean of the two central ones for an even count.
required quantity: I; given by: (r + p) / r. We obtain 2.00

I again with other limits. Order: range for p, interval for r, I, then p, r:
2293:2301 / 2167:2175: 1.97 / 2.63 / 2.72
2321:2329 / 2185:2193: 1.98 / 2.66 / 2.72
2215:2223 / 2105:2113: 1.99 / 2.65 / 2.67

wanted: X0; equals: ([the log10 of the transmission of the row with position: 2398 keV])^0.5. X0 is 1.63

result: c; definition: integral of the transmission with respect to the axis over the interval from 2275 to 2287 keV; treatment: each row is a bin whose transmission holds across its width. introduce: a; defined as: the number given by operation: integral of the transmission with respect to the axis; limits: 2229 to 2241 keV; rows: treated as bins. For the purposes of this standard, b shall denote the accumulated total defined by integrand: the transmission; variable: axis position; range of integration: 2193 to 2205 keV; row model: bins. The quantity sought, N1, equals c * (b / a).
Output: 2916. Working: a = 5527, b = 5739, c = 2808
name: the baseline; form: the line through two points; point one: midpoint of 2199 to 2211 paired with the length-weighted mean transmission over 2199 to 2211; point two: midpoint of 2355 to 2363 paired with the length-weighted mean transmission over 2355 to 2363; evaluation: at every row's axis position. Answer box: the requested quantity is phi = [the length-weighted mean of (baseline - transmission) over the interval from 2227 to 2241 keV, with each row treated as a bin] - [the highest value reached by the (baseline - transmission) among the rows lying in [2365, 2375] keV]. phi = -18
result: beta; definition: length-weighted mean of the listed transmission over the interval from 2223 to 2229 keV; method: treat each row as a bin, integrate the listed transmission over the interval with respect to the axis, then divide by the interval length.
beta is 463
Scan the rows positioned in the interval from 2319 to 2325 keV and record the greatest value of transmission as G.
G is 463.6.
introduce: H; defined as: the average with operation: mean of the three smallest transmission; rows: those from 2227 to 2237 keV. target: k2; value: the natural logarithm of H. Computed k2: 6.12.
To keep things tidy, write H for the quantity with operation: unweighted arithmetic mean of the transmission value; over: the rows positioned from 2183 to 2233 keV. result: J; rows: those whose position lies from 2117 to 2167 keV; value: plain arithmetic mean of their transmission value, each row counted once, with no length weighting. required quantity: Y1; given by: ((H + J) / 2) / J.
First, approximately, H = 473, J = 470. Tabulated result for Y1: 1.00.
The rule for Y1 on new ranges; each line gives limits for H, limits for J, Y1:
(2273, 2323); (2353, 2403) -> 0.93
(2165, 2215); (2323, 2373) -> 1.08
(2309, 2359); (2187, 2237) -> 0.97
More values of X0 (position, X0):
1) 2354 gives 1.63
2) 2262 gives 1.61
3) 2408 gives 1.61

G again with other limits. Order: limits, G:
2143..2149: 478.1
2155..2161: 481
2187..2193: 542.9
